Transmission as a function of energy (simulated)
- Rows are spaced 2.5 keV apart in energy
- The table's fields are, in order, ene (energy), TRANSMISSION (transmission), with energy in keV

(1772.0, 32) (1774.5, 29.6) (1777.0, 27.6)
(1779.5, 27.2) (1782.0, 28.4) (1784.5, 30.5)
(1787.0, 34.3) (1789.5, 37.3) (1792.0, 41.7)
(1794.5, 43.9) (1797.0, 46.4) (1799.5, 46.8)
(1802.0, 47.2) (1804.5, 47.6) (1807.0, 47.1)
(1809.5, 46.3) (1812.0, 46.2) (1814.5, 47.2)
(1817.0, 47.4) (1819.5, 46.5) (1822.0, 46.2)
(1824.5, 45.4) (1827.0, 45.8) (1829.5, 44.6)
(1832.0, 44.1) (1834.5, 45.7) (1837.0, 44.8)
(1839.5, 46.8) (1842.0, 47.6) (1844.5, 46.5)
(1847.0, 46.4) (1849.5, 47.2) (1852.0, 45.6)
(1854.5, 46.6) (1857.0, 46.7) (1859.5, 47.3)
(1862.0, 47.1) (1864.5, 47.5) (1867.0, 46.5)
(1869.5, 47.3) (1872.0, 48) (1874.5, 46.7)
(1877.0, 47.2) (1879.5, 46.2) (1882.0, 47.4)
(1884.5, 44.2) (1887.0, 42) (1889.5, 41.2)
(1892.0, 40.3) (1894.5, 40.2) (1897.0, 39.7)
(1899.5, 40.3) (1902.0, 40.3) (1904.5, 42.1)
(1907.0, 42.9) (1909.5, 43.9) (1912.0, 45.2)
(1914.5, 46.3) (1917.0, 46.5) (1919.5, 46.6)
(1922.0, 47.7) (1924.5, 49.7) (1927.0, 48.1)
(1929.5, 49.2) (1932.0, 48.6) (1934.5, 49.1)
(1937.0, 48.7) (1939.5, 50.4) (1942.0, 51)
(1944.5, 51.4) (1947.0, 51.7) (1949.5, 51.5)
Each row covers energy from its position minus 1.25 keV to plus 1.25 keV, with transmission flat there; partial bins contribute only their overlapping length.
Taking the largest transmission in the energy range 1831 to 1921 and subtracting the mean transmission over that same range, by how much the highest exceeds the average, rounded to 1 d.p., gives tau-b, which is 3.0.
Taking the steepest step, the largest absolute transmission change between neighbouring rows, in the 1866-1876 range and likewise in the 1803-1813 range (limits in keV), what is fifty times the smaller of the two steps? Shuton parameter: 40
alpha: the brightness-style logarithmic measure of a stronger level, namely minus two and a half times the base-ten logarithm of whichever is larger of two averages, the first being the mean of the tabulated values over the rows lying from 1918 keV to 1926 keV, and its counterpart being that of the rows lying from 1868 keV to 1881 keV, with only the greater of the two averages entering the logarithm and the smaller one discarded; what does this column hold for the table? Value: -4.20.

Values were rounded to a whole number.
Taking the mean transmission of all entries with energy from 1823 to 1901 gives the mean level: 45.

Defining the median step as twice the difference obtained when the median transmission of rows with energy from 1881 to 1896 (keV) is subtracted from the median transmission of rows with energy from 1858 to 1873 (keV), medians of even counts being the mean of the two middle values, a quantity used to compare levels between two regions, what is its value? 11.4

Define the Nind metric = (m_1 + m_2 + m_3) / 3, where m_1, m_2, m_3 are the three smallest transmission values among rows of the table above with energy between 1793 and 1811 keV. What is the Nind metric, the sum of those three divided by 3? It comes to 46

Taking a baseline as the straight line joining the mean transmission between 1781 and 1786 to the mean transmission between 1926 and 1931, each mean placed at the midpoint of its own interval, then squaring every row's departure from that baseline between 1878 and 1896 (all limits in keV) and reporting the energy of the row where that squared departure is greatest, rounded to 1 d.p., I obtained 1882.0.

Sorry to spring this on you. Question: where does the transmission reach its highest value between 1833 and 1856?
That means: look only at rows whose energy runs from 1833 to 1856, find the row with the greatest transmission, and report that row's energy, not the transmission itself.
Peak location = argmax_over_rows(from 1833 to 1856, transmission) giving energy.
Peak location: 1842.0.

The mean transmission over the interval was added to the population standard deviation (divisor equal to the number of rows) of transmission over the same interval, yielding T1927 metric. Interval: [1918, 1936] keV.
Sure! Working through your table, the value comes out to 49.4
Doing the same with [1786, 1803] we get 47.2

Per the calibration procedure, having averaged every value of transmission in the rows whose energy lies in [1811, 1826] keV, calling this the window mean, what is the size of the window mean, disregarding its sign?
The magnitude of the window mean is 46.5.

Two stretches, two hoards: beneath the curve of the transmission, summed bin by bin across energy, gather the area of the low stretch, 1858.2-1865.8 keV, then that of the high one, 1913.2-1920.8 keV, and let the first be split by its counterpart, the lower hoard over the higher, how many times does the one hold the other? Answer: 1.02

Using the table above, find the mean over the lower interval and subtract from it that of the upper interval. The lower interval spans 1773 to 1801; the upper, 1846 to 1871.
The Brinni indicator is -11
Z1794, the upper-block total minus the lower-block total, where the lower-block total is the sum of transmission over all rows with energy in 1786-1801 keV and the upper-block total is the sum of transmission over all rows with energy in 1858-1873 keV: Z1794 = 33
